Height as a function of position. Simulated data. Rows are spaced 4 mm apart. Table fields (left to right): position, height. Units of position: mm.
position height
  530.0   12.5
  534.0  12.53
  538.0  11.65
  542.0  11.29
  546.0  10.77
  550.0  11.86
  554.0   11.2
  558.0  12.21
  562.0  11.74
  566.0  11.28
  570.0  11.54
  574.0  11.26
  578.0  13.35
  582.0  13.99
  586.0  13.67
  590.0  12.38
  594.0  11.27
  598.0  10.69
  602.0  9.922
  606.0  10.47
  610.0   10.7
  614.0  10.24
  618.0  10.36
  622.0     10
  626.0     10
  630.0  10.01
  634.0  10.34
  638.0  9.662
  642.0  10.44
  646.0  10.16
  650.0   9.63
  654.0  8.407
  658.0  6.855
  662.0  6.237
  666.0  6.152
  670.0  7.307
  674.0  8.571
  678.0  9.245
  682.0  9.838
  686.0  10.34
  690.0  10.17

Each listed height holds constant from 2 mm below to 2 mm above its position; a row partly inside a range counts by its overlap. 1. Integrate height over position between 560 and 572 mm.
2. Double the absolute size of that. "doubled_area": 276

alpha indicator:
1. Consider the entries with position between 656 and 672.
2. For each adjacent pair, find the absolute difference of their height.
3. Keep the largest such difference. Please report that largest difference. 1.2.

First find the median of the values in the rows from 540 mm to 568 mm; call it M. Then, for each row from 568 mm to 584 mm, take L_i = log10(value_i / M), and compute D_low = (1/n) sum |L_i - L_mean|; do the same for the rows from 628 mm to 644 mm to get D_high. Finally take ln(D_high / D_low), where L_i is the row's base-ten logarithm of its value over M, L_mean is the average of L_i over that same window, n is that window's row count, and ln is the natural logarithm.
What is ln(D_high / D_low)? -1.2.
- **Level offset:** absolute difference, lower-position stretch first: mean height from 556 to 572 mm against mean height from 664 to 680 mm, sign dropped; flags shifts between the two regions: 3.9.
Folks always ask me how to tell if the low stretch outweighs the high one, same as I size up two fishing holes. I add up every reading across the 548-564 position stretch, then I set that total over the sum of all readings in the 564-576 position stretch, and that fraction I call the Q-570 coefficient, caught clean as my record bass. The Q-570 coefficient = 1.4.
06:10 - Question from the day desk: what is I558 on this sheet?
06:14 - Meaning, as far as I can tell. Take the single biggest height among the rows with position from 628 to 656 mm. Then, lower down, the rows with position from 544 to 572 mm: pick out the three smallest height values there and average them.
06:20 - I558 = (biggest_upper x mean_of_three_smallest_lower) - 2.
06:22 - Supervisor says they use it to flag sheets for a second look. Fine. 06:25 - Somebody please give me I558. 114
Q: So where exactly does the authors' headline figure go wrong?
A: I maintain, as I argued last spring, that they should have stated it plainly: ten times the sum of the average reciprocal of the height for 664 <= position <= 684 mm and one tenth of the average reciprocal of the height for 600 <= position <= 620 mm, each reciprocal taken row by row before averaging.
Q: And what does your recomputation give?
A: 1.35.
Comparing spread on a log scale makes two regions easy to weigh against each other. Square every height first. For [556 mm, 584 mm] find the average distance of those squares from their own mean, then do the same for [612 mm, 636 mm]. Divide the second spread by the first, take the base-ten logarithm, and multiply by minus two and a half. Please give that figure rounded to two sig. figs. 2.1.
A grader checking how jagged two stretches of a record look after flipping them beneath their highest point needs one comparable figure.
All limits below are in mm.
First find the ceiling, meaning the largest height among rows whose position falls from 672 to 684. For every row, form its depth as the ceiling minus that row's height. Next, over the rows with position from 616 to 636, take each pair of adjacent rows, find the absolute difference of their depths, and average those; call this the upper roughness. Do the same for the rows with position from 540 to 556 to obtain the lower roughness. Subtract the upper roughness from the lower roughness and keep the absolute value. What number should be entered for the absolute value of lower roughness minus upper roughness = 0.58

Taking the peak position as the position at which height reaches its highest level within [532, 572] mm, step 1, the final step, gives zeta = 534.0 mm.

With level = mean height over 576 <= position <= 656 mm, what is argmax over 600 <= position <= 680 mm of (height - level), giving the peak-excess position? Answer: 610.0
